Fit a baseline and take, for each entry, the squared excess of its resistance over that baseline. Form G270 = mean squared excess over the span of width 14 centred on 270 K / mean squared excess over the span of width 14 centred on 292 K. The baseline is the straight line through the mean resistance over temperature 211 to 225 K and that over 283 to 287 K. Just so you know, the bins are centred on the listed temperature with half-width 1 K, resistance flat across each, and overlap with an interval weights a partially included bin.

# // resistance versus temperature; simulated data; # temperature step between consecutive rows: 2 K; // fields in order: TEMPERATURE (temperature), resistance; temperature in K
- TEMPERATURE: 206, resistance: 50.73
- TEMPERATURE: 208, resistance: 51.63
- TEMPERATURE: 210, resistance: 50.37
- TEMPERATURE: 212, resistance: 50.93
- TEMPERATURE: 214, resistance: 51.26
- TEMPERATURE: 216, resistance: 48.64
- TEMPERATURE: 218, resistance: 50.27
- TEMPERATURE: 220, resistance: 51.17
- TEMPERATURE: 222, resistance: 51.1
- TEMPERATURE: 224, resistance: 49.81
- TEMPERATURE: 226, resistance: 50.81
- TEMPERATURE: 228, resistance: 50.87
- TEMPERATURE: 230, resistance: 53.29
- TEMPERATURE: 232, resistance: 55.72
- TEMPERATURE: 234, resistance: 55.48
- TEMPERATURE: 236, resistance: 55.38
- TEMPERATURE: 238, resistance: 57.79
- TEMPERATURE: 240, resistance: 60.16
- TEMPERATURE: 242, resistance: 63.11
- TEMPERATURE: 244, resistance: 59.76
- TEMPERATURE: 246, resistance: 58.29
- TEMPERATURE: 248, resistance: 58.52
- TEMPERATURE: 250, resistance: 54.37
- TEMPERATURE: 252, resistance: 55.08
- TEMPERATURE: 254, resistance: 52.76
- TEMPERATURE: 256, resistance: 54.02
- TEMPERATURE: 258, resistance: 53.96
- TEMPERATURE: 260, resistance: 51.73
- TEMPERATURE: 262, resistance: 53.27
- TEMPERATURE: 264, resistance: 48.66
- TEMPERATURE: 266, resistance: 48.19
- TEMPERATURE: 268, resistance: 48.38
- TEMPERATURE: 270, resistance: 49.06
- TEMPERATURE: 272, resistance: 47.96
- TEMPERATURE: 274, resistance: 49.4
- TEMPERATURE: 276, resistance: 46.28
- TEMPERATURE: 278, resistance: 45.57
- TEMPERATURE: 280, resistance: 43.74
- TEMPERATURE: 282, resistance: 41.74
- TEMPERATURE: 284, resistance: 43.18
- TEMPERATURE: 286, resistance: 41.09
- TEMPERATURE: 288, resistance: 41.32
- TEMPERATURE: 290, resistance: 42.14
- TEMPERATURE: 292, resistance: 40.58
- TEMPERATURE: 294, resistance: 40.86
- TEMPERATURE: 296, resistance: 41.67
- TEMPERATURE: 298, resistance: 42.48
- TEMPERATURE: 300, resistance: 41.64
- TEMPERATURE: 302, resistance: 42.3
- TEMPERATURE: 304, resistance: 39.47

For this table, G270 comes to 20.3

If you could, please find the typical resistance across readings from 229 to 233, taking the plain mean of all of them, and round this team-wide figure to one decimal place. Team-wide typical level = 54.5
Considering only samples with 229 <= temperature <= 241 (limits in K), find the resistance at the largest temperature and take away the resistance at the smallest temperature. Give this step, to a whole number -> 7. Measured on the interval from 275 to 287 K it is -5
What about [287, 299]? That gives 1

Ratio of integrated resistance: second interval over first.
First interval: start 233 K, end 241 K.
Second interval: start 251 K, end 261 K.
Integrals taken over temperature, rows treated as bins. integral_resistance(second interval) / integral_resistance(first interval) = 1.2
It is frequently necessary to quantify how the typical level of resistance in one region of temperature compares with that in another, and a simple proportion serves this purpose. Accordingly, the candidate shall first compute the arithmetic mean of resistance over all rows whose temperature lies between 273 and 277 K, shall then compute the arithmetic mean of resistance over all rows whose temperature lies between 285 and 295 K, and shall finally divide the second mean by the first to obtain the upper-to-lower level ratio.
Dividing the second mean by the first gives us 0.86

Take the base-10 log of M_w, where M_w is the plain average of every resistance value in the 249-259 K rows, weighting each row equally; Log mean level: 1.73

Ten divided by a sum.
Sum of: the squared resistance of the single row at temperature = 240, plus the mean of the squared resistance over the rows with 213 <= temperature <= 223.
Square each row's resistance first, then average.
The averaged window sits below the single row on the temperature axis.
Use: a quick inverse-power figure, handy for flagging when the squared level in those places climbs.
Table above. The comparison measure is 0.0016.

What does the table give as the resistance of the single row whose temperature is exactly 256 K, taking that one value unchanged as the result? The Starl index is 54.02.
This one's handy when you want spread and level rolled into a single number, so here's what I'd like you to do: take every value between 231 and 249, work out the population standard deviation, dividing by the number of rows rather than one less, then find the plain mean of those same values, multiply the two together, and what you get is 140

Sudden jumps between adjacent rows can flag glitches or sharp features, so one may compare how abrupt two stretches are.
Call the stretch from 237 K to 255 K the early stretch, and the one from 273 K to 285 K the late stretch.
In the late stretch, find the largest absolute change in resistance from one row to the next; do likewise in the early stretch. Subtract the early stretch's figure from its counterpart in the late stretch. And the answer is -1.03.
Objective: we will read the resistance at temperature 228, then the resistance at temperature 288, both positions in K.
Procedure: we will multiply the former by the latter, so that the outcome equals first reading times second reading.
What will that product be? 2102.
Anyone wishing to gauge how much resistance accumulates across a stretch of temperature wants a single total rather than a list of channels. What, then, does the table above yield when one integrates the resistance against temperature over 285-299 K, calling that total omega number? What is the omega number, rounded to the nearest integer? 580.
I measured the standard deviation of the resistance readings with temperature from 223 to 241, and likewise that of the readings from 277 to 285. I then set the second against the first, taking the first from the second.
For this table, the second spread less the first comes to -1.9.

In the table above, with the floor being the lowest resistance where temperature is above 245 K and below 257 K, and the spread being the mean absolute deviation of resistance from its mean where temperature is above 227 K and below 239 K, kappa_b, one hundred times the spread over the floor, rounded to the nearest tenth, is 3.4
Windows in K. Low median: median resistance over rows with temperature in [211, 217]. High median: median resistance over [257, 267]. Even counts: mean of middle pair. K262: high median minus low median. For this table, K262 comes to 1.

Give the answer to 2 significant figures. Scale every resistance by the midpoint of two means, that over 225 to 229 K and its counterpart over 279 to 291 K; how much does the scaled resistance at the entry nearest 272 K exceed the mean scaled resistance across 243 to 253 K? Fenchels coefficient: -0.20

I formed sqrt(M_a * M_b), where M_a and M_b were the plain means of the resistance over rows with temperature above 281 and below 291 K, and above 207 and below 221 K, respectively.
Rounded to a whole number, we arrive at 46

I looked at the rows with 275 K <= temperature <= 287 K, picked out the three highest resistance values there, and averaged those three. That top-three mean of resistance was 45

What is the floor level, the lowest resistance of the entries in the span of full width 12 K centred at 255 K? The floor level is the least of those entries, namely 51.73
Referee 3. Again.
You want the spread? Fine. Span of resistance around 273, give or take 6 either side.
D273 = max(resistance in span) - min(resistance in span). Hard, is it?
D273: 3.8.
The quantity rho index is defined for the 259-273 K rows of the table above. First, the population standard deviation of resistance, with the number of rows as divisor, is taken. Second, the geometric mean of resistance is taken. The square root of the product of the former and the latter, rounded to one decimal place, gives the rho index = 9.7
